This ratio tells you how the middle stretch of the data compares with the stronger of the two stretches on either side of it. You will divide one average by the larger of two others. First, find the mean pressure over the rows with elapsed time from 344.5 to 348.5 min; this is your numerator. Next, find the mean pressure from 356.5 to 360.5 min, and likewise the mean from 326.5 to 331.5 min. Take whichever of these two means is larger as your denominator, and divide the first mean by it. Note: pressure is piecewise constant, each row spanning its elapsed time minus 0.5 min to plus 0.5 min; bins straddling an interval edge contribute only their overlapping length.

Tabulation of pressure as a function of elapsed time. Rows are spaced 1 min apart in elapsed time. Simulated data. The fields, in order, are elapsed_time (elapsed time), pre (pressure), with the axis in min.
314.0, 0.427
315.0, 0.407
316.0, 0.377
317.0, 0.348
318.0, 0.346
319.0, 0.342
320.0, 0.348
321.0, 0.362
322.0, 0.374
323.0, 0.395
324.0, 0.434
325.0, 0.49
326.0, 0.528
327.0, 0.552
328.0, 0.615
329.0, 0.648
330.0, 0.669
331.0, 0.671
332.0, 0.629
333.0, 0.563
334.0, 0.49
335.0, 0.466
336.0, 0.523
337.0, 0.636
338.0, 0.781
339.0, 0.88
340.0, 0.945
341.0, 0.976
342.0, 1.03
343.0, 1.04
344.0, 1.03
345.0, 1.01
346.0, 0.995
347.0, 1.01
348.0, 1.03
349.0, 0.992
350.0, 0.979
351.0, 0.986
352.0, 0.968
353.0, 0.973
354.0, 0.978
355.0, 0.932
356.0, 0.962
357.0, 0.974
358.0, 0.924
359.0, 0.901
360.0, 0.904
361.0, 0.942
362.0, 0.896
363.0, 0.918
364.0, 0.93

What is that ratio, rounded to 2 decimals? 1.09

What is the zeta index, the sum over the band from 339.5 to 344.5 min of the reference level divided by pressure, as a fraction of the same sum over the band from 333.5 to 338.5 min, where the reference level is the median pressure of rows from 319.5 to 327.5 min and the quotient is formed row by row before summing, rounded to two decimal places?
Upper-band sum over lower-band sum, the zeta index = 0.56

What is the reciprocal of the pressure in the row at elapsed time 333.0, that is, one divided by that 1.8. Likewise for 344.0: 1.0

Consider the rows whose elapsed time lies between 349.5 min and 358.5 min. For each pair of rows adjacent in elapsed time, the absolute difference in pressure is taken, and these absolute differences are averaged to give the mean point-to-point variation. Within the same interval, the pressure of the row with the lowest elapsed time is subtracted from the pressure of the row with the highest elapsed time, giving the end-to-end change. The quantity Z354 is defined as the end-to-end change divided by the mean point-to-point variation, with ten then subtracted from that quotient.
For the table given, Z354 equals -13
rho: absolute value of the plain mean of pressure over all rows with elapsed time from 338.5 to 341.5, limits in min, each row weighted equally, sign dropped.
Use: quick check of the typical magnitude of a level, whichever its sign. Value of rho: 0.93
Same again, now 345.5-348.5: 1.01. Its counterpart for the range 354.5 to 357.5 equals 0.96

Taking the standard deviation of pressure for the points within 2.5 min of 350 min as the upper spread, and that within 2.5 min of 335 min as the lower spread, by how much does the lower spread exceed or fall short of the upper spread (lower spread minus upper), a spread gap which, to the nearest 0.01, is 0.04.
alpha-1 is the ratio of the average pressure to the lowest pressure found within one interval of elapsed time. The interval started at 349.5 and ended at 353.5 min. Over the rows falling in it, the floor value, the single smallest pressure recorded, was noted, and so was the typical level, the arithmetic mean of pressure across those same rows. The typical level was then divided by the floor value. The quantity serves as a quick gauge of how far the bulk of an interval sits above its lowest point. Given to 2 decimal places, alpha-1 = 1.01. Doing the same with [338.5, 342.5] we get 1.09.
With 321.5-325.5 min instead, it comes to 1.13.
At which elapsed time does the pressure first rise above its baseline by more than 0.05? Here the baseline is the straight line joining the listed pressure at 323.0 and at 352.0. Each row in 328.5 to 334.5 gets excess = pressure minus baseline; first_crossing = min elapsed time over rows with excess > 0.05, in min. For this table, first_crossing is 329.0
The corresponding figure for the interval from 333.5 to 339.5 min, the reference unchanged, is 338.0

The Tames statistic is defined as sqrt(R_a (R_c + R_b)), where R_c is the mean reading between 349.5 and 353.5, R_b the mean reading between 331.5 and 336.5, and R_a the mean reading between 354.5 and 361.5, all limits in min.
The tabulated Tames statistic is 1.19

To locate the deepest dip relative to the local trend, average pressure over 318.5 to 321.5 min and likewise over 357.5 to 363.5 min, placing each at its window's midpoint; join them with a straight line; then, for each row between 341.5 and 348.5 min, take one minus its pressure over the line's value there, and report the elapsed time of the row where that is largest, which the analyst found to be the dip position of 347.0 min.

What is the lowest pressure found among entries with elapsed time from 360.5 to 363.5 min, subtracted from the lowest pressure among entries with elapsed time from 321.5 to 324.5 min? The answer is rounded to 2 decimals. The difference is -0.52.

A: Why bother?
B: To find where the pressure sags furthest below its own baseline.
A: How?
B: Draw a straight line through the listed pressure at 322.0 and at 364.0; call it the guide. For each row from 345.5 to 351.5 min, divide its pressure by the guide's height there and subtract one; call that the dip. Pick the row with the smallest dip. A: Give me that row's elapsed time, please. 351.0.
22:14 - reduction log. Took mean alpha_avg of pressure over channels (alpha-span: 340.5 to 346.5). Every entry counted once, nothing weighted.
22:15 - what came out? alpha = 1.01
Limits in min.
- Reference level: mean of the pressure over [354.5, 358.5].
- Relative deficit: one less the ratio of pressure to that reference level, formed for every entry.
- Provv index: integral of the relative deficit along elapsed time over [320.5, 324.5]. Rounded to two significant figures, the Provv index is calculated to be 2.3 min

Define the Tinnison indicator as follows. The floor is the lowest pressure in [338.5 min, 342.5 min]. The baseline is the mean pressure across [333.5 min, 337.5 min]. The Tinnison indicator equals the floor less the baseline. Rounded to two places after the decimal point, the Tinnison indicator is 0.35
